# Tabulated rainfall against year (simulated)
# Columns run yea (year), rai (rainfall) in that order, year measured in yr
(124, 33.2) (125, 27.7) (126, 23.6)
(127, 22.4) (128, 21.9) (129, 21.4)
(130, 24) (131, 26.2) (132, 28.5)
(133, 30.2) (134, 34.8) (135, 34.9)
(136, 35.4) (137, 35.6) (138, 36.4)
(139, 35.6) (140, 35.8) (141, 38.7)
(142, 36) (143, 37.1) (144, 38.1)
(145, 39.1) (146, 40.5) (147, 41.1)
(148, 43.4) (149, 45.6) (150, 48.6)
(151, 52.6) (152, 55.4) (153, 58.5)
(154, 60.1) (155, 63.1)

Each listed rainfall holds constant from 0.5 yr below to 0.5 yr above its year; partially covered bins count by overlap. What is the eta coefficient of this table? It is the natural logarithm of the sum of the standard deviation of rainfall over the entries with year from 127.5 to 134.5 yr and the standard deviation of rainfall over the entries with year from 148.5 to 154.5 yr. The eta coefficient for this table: 2.3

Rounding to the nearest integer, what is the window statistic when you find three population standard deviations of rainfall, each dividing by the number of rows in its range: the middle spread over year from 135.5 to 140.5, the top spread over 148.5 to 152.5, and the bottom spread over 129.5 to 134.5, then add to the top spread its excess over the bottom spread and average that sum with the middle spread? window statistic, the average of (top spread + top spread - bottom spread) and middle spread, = 2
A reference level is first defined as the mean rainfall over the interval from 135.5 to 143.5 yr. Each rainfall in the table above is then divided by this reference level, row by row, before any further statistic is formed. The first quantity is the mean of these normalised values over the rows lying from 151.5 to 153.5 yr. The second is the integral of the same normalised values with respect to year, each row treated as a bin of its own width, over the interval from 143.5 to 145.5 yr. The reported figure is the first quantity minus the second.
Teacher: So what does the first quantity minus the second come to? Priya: -0.6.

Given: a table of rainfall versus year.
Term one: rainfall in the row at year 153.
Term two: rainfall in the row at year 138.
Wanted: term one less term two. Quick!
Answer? 22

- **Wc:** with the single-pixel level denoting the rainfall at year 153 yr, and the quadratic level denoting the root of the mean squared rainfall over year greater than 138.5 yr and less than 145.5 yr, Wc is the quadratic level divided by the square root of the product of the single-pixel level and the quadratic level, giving 0.798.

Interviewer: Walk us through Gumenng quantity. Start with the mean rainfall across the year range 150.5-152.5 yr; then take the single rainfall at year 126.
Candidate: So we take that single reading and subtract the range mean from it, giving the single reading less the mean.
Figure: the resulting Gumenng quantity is -30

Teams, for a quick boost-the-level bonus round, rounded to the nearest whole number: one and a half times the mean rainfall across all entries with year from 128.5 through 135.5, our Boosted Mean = 43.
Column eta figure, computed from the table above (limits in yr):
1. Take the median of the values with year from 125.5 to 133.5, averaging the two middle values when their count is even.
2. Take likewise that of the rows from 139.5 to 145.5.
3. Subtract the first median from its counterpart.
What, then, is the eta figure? 14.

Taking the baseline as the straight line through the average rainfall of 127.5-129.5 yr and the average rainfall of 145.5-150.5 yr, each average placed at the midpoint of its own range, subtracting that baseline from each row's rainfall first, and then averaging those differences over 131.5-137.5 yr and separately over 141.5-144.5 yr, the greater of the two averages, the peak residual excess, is 4.8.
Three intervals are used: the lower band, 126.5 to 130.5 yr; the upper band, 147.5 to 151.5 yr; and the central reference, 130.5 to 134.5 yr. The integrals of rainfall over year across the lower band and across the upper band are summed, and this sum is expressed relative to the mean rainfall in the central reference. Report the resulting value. 9.4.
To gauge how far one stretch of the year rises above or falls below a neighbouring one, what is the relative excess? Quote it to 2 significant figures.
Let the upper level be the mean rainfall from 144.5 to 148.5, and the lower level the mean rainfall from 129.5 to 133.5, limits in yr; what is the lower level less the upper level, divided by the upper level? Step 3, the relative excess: -0.34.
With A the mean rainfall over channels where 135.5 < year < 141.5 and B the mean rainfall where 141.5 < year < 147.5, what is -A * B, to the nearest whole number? -1401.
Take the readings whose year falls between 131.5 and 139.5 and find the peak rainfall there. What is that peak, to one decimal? 36.4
